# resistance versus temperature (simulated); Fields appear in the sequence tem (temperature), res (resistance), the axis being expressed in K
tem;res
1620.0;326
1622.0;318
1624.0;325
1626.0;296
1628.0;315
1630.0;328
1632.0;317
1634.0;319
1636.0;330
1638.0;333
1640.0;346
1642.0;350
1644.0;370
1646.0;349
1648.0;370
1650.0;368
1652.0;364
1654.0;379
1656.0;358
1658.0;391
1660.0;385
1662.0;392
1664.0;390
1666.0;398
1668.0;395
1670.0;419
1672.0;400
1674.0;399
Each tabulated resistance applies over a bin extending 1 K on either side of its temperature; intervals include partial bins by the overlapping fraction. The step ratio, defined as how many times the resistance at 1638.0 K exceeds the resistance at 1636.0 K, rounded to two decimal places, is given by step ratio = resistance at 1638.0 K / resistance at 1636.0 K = 1.01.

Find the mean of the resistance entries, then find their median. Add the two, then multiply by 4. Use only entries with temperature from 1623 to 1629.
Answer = 2508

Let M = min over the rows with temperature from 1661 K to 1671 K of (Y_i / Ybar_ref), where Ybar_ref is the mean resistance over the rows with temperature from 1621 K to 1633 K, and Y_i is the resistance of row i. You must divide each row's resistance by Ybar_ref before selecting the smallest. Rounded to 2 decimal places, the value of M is 1.23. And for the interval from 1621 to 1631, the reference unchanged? 0.94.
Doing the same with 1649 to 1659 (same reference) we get 1.13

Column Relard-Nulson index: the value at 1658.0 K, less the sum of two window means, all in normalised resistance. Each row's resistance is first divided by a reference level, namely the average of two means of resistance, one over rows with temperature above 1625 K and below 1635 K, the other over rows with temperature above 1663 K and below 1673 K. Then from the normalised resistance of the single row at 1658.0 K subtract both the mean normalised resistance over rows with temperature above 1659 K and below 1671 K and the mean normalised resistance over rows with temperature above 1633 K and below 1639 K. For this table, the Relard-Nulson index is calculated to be -0.93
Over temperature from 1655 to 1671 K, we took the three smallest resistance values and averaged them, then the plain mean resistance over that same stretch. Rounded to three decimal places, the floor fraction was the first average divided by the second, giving 0.966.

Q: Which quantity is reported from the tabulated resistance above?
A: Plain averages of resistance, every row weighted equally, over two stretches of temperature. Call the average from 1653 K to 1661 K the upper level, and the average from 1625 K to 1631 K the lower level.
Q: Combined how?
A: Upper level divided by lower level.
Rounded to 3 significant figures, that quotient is 1.21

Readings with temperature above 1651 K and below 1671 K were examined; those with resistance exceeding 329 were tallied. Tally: 10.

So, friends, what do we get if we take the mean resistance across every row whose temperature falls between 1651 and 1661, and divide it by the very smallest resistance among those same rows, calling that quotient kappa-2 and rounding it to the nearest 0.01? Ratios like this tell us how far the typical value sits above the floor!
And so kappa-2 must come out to 1.05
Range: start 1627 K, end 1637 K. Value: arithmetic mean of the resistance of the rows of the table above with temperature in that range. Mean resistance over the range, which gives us 322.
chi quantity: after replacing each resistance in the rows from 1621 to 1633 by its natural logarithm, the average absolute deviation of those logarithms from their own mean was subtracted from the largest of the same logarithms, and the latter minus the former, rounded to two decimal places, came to 5.77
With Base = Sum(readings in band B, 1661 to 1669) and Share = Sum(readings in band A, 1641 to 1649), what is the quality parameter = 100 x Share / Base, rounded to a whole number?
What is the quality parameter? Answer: 91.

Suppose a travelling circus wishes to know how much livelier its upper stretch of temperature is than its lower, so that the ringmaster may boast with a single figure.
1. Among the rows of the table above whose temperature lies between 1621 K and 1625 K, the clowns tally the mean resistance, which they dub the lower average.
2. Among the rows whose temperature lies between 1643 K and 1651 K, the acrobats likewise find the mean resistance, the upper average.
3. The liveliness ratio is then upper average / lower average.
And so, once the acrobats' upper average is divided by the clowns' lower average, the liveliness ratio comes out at 1.13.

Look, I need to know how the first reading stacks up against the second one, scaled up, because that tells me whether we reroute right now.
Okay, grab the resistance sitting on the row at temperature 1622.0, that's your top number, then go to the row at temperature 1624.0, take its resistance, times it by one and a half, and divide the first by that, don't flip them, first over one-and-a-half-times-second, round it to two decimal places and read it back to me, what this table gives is 0.65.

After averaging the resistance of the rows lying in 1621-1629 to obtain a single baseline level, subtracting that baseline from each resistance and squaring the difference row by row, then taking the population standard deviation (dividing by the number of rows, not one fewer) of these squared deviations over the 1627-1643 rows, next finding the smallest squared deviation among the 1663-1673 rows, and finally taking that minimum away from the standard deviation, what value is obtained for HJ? -5378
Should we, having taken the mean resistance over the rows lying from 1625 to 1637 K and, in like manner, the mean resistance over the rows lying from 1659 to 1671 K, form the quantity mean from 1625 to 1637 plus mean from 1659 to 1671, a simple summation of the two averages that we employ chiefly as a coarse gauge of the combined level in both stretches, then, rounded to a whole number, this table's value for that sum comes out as 714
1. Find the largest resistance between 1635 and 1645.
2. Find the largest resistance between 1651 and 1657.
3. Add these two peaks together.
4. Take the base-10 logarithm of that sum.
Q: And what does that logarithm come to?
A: 2.87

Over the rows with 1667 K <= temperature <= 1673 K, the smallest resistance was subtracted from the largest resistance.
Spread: 24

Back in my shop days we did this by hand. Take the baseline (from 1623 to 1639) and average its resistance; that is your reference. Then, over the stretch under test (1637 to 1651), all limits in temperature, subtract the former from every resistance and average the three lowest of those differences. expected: 22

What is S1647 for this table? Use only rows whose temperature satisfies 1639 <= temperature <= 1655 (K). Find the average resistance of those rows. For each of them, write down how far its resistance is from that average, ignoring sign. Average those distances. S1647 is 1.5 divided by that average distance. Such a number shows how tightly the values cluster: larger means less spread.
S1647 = 0.15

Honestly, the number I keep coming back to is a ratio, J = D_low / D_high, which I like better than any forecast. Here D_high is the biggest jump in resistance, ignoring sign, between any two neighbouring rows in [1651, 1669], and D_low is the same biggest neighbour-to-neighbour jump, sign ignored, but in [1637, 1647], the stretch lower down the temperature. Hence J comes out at 0.64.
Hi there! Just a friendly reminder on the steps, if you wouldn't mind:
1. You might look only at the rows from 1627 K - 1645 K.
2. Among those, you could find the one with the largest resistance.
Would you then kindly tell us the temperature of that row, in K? 1644.0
